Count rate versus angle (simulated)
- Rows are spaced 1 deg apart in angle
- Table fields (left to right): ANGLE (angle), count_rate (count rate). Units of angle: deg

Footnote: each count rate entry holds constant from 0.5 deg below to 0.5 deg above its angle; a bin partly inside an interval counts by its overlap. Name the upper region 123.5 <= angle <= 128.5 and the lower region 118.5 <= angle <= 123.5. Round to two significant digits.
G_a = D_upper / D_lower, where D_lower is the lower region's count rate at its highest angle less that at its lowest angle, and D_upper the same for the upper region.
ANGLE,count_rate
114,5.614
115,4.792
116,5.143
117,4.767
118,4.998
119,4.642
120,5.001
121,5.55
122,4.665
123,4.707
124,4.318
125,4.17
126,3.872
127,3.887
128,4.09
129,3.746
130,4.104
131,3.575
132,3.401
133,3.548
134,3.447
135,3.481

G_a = -3.5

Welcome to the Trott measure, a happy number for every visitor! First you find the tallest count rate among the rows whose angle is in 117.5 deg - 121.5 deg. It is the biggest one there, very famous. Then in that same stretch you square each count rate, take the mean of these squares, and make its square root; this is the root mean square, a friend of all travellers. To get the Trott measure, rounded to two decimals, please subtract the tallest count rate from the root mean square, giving -0.49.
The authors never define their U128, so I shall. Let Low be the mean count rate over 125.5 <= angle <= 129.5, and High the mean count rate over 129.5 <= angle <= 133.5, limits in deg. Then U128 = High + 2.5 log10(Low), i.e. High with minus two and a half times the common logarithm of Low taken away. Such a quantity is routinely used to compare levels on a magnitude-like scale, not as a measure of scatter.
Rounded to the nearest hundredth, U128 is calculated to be 5.13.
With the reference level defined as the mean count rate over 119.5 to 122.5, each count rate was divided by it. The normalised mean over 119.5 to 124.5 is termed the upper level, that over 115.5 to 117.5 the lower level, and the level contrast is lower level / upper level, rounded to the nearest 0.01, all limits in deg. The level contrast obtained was 1.02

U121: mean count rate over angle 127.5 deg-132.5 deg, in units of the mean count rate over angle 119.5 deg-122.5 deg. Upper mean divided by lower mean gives 0.75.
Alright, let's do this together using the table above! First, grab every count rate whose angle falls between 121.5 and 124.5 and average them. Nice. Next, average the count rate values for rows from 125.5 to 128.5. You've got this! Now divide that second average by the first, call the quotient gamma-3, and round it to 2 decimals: 0.87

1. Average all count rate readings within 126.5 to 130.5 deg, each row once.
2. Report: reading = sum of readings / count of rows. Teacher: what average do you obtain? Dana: 3.96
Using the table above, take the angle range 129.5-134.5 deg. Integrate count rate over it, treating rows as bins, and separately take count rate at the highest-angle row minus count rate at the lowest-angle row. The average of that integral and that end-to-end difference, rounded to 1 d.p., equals 8.7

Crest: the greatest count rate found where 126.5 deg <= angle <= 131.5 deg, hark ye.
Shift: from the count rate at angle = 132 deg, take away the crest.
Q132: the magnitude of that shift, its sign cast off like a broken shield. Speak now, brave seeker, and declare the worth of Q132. 0.70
